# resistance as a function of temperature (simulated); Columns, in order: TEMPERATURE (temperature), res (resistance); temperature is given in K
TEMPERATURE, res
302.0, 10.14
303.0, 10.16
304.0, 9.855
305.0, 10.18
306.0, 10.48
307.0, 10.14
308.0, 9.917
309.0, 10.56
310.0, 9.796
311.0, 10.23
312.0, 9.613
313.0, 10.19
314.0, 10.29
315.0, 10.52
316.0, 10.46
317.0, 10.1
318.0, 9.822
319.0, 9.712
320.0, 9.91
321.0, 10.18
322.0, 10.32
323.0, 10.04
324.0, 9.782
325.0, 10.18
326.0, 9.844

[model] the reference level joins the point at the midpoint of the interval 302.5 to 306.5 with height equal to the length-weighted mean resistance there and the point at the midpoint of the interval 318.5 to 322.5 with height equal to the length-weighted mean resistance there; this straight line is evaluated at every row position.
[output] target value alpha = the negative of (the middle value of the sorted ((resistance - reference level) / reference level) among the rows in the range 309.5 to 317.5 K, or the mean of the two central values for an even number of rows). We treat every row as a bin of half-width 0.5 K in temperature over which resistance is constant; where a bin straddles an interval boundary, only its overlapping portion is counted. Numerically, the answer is -0.010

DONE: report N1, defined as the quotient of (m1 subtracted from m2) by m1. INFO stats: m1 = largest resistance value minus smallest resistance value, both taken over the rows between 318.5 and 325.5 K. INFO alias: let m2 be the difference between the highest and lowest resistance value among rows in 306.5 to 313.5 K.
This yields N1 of 0.56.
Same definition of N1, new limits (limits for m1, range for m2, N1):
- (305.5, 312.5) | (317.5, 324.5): -0.36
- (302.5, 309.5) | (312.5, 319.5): 0.15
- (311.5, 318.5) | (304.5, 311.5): -0.16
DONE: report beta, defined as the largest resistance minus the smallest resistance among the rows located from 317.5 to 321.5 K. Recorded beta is 0.47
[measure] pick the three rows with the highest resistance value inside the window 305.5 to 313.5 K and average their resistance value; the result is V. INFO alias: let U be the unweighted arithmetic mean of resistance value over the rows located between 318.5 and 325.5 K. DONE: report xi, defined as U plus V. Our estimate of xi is 20.4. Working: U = 10.0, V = 10.4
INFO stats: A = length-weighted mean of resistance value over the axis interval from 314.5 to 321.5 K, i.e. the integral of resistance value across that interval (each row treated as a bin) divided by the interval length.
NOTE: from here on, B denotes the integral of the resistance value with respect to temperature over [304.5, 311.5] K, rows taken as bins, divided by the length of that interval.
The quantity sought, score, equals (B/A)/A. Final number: 0.100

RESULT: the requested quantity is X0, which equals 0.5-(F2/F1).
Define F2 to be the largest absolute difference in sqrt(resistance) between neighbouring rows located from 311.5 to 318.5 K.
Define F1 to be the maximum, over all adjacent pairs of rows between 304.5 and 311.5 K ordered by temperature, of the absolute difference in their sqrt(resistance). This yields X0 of -0.3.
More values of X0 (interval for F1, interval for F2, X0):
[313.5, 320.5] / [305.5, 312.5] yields -1.6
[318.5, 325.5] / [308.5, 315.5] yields -1.4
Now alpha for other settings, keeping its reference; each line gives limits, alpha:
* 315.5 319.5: 0.009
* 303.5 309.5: 0.000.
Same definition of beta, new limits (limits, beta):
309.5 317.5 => 0.91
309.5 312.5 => 0.62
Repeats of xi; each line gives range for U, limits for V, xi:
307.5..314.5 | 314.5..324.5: 20.5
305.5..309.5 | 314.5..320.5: 20.6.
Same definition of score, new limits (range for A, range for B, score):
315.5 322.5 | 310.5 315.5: 0.100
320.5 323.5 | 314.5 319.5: 0.098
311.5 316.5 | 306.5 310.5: 0.097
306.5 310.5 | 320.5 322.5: 0.100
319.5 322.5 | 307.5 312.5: 0.098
